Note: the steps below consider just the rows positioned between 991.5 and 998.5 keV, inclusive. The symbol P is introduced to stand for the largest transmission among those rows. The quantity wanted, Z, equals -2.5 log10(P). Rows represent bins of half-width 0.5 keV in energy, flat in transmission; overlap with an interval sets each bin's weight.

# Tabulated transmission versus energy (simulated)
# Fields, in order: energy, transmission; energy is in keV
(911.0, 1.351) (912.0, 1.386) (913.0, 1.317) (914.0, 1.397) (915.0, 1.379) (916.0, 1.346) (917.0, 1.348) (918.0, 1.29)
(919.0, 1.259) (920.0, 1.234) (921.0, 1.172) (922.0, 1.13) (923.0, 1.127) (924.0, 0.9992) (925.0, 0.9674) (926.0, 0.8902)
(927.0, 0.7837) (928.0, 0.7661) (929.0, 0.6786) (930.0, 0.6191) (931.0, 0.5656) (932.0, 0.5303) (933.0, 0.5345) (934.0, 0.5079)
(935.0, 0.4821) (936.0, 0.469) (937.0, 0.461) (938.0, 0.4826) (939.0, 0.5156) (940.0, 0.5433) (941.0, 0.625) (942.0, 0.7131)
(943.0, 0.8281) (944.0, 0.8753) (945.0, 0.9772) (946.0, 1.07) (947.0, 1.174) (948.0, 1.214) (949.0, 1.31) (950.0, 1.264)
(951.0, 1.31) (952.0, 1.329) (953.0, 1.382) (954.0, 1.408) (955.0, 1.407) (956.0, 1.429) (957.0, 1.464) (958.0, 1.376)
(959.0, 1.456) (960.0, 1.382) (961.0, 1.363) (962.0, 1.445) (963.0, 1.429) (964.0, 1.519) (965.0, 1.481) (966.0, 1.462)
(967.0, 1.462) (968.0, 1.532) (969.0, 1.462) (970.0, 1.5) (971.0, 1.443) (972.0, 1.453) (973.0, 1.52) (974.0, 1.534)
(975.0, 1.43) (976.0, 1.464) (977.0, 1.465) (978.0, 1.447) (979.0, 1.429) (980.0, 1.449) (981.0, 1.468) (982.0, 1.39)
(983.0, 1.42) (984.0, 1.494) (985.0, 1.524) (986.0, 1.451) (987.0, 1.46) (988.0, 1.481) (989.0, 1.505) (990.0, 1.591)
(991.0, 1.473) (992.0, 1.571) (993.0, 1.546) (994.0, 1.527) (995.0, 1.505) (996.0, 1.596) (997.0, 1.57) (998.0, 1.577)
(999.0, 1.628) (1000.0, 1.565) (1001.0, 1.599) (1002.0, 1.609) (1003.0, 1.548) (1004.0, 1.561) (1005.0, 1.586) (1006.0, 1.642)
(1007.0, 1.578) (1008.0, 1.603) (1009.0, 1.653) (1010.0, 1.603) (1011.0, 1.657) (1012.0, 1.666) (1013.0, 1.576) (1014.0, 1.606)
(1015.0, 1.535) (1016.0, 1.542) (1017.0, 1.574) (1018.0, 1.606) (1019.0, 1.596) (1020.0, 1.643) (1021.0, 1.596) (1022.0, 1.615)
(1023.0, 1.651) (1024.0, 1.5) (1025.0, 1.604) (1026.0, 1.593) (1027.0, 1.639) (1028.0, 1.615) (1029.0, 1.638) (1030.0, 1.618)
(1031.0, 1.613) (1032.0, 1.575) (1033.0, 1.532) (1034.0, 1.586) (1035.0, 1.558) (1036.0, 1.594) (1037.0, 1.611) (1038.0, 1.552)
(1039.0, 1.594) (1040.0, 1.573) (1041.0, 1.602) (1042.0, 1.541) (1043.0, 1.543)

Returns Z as -0.51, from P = 1.596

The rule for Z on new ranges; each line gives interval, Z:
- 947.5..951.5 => -0.29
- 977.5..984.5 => -0.44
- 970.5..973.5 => -0.45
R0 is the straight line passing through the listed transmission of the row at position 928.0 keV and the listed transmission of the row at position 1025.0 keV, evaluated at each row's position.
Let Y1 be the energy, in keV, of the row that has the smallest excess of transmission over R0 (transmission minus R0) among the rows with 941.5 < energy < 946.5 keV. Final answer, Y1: 942.0 keV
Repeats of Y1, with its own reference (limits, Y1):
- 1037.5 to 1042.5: 1042.0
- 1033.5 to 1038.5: 1038.0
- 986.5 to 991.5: 991.0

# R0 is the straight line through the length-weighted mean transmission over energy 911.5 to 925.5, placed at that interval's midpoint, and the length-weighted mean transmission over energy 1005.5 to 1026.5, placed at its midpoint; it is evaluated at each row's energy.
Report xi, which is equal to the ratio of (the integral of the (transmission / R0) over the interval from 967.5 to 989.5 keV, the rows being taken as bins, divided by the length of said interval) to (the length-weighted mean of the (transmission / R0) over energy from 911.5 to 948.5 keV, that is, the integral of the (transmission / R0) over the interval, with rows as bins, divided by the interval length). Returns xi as 1.41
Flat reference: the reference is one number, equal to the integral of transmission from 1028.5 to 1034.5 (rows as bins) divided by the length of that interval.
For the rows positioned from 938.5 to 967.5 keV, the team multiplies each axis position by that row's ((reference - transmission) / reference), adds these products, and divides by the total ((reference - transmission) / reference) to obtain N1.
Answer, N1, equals 947.1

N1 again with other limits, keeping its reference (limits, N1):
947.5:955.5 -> 951.0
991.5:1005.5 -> 996.4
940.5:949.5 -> 944.1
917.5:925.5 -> 922.0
